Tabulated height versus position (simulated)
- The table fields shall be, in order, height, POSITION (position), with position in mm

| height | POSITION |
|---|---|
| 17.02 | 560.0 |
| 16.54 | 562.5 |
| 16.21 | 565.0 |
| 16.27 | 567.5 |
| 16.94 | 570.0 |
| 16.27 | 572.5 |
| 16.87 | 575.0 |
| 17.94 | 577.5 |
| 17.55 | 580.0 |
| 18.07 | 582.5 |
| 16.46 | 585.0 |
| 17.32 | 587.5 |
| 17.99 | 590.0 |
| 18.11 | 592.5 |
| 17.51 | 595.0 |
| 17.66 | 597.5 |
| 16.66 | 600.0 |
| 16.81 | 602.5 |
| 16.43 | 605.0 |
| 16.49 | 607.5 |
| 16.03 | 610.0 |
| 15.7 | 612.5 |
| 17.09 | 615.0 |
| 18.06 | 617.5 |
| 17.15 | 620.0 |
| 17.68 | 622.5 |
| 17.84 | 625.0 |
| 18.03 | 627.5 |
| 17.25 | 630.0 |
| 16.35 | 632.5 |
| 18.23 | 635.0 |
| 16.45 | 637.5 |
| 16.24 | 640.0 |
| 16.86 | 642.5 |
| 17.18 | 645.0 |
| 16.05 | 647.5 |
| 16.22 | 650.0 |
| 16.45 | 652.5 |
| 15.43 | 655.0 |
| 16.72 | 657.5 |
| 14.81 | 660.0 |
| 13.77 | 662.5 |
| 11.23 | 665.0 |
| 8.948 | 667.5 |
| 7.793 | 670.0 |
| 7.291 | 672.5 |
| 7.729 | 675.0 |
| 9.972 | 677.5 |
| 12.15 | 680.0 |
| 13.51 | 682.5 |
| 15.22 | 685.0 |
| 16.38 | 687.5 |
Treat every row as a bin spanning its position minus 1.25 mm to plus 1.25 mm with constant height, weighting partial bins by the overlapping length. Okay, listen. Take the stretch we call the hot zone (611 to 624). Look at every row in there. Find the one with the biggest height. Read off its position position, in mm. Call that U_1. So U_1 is 617.5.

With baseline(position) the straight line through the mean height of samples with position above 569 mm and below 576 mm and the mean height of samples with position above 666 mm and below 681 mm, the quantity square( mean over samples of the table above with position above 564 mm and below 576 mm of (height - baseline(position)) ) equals 0.1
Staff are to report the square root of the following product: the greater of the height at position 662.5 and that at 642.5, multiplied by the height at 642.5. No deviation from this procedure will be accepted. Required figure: 16.9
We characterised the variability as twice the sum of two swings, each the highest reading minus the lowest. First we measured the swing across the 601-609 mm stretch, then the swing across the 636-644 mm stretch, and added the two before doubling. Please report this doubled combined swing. 2.0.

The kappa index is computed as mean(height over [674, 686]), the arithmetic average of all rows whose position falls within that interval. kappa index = 11.7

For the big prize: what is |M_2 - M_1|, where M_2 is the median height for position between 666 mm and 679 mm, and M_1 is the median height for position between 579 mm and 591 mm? 10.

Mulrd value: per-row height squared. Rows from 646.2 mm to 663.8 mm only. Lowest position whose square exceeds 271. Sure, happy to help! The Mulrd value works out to 657.5 mm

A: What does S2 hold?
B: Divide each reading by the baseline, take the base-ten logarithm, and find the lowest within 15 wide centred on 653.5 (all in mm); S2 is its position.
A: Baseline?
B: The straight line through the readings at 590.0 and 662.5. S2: 660.0 mm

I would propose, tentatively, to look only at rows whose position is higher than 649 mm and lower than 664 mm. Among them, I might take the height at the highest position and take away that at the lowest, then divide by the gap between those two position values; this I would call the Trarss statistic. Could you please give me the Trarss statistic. -0.20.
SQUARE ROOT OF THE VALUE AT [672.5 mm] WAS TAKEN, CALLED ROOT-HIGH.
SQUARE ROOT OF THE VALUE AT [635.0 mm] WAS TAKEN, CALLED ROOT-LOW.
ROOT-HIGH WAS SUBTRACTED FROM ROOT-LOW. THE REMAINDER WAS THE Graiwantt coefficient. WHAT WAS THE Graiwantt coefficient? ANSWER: 1.57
